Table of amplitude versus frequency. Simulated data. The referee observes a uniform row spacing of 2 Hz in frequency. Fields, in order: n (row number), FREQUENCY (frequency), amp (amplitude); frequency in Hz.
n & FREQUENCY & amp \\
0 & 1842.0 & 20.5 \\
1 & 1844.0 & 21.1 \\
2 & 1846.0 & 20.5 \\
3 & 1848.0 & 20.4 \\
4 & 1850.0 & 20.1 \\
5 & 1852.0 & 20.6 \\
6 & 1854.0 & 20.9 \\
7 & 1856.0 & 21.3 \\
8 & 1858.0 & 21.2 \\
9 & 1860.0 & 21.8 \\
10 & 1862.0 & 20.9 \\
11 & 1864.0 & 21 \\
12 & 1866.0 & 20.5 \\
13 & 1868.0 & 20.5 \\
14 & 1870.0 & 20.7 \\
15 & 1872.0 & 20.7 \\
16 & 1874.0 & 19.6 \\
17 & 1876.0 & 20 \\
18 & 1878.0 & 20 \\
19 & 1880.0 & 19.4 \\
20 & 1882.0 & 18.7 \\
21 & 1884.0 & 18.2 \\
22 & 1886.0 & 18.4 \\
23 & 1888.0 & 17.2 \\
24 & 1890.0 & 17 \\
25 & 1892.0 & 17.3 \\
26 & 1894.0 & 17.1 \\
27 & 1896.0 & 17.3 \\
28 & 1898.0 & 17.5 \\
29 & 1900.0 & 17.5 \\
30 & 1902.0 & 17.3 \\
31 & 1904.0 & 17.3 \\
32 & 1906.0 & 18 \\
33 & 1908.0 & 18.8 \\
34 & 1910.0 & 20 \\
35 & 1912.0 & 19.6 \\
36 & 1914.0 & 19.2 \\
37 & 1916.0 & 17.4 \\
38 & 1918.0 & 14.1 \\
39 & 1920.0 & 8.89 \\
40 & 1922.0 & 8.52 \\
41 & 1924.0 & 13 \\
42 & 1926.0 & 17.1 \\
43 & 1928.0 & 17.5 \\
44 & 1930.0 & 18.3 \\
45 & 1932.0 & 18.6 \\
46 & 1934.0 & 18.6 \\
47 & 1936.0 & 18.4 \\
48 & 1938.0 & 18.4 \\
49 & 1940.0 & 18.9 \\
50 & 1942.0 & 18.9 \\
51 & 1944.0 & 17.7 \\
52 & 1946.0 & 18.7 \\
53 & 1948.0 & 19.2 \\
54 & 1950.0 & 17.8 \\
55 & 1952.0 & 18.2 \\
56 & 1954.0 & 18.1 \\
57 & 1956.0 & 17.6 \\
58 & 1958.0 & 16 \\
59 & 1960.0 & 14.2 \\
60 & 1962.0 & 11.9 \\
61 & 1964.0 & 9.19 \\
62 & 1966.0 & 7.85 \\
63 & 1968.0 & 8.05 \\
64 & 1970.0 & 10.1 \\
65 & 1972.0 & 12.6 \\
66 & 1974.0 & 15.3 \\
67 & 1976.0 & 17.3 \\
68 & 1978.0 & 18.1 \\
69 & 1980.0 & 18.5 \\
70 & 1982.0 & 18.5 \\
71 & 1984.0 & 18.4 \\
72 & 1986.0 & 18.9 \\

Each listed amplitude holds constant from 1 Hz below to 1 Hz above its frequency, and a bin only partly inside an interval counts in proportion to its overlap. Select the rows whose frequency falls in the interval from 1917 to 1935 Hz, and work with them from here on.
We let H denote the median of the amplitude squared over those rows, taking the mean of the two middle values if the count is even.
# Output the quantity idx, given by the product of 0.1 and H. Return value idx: 29.2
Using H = 292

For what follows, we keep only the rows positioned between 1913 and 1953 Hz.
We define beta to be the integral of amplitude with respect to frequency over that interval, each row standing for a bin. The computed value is 675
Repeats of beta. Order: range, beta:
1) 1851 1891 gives 797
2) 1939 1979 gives 611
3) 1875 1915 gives 732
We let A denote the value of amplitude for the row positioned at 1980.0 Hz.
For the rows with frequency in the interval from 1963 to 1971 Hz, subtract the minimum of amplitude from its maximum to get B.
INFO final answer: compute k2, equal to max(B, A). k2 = 18.5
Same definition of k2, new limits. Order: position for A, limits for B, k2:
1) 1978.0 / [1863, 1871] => 18.1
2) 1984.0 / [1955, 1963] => 18.4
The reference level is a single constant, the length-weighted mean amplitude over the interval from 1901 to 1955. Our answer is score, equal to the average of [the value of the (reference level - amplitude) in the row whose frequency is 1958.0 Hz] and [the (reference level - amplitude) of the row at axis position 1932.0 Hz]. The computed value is 0.0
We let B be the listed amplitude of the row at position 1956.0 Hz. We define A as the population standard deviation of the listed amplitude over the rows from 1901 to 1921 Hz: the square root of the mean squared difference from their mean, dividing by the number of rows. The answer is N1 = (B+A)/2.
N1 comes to 10.4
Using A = 3.2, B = 17.6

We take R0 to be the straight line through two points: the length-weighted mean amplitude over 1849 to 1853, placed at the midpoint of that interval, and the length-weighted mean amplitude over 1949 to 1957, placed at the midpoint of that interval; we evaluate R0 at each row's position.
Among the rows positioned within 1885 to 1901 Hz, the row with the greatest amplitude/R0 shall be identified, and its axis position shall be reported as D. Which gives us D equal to 1886.0 Hz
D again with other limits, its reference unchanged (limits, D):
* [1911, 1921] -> 1912.0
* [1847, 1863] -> 1860.0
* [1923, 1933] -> 1932.0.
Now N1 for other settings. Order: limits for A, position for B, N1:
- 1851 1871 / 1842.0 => 10.4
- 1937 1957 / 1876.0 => 10.3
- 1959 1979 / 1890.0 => 10.3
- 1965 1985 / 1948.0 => 11.7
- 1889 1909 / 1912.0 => 10.1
